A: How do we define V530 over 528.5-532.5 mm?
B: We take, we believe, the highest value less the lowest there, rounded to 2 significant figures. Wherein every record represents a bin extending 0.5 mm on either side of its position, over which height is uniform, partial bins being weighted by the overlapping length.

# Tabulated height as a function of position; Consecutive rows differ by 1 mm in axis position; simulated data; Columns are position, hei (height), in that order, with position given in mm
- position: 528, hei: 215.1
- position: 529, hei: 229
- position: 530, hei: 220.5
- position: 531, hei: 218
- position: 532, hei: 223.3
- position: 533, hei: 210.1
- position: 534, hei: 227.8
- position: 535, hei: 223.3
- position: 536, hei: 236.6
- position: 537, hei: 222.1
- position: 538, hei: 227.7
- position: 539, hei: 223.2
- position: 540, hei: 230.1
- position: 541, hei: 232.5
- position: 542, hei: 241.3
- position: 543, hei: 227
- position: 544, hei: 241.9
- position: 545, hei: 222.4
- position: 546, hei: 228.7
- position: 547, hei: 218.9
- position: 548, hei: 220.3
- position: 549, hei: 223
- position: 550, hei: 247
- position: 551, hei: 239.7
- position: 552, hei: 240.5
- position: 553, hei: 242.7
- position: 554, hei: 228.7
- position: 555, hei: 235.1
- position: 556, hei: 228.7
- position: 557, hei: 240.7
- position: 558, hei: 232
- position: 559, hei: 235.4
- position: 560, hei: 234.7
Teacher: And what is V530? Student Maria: 11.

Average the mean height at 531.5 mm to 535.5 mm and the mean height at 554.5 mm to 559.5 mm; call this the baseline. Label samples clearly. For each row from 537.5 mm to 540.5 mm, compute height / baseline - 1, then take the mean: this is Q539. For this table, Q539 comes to -0.003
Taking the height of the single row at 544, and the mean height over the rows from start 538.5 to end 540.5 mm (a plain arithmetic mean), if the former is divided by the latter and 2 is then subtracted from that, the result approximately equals -0.933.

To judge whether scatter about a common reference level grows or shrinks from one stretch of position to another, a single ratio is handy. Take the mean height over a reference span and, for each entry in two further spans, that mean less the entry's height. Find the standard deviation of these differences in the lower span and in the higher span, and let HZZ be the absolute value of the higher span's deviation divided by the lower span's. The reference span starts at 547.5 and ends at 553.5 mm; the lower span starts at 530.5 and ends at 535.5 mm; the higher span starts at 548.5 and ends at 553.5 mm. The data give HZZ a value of 1.4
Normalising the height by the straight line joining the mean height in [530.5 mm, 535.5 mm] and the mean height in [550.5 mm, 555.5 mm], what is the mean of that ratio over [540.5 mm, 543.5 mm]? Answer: 1.02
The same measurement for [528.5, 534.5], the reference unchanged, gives 1.01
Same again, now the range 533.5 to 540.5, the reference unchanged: 1.02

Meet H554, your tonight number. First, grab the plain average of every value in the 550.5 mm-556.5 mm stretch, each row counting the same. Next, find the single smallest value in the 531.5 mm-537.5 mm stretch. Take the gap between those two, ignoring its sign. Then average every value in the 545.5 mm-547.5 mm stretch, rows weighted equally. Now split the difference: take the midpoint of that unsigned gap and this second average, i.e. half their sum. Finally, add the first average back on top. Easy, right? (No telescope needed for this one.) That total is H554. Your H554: 361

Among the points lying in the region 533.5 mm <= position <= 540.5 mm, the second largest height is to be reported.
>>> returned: 230.1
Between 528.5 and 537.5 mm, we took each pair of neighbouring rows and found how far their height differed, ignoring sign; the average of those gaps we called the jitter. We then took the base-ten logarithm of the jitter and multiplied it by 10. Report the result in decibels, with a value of 10.0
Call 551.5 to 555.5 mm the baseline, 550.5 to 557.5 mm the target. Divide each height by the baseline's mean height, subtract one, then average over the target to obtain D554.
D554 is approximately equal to 0.00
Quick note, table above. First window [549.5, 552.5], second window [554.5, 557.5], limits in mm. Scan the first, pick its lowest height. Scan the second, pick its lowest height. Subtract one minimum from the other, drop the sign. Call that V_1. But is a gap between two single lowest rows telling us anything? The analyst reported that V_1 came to 11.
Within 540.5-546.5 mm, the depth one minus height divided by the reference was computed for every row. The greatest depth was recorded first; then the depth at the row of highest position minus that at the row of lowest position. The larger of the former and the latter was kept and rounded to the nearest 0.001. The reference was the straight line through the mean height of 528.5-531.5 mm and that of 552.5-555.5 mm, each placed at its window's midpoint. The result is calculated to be 0.036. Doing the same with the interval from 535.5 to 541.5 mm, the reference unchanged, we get 0.030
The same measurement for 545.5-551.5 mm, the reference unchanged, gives 0.055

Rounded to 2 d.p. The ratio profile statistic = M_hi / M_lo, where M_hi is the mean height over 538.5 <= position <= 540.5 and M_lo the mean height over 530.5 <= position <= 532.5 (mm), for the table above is 1.03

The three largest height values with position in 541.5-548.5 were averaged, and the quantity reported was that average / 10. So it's 23.7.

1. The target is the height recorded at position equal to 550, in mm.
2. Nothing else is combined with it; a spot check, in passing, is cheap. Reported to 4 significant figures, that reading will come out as 247.0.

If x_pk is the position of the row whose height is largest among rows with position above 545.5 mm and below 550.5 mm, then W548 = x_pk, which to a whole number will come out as 550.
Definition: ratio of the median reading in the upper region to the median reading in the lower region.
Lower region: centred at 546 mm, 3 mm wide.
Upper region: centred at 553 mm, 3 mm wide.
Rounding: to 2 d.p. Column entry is 1.08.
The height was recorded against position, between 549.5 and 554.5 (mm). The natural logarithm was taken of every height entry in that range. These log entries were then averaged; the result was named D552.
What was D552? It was 5.48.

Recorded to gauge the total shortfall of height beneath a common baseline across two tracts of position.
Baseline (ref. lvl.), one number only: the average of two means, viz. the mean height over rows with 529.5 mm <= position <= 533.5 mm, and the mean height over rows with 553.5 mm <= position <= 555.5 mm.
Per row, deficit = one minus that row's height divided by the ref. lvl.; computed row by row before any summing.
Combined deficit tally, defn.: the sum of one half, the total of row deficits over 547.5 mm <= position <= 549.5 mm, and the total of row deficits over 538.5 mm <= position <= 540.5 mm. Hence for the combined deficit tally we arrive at 0.51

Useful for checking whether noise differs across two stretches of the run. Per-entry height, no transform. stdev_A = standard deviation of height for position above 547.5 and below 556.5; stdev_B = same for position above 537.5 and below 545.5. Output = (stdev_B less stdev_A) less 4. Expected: -5.8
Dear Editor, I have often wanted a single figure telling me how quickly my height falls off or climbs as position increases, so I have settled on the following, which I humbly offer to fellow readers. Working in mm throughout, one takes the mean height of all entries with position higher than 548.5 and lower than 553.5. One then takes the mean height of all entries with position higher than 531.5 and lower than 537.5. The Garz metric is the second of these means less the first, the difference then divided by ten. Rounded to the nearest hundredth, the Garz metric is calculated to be -1.47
